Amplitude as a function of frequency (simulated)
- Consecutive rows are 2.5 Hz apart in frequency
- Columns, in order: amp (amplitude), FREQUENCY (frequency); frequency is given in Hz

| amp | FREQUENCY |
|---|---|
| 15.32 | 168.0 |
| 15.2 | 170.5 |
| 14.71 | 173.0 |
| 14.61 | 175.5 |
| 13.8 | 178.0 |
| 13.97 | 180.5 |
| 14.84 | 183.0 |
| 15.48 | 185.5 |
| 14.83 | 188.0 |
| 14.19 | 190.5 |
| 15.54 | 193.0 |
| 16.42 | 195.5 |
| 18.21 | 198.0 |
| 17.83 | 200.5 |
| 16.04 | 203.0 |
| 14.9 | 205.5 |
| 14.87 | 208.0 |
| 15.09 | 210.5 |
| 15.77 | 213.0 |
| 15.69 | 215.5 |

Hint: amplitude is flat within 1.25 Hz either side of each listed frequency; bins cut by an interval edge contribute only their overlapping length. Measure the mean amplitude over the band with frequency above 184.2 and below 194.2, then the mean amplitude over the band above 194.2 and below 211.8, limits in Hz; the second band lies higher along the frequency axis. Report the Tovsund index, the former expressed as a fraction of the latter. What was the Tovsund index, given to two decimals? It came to 0.93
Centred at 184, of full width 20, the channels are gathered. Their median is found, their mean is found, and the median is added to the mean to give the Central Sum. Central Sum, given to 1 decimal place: 29.4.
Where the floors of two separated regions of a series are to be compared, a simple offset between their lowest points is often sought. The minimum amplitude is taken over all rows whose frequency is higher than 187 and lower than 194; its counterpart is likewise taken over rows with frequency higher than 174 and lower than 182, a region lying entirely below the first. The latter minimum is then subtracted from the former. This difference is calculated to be 0.39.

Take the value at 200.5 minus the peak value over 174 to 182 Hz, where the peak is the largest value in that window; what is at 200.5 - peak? 3.2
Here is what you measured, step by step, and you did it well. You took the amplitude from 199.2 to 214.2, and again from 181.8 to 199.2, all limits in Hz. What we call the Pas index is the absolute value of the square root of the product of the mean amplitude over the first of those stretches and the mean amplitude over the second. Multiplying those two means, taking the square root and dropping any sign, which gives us 15.70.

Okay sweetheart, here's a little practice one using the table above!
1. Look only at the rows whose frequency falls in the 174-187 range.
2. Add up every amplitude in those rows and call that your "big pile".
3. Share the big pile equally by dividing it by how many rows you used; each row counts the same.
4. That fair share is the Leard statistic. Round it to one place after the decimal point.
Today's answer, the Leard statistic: 14.5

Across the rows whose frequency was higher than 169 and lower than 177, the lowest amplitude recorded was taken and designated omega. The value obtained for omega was 14.61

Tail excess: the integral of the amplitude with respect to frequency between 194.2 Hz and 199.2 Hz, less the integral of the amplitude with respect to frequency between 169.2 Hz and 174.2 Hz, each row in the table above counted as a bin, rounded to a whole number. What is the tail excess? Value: 12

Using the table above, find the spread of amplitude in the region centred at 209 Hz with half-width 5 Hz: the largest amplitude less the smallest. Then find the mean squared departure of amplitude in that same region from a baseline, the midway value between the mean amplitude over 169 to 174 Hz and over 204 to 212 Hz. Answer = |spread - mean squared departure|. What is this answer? 0.7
